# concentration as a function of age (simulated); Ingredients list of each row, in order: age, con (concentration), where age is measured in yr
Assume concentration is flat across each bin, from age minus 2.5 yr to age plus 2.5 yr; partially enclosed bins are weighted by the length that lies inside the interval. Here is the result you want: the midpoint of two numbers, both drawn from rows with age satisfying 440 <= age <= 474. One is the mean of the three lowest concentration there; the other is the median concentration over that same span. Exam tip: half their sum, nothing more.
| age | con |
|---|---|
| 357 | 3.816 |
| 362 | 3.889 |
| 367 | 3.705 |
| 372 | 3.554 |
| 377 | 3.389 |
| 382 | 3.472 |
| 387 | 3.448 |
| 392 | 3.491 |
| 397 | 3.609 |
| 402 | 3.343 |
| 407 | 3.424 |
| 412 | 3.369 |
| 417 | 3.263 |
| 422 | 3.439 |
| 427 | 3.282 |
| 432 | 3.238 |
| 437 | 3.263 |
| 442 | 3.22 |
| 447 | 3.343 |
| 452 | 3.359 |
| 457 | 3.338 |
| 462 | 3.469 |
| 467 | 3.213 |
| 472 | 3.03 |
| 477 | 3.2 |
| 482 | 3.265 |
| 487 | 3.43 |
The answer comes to 3.25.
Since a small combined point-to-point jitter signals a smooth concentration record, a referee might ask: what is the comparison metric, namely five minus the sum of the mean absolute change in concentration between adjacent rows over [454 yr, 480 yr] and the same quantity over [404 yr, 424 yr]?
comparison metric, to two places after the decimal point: 4.70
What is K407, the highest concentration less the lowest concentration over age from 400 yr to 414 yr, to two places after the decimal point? 0.08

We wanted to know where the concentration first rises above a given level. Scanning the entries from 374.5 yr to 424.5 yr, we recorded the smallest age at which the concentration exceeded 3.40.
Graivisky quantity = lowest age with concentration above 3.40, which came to 382 yr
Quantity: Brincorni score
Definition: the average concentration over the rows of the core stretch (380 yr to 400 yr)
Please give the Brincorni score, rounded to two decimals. 3.50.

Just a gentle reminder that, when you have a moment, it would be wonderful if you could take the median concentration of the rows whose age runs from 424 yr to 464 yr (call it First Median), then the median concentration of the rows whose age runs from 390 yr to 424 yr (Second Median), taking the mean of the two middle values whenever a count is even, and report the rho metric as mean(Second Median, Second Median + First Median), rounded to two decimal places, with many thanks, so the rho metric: 5.08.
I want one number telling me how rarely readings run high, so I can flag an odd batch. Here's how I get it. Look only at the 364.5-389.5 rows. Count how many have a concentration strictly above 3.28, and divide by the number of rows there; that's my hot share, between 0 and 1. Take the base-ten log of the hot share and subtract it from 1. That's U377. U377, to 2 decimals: 1.00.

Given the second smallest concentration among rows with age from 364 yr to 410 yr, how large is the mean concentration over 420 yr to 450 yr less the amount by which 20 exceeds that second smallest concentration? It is -13.3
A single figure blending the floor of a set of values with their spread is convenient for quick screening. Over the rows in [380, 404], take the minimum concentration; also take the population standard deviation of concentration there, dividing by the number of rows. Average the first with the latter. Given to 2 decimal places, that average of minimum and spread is 1.71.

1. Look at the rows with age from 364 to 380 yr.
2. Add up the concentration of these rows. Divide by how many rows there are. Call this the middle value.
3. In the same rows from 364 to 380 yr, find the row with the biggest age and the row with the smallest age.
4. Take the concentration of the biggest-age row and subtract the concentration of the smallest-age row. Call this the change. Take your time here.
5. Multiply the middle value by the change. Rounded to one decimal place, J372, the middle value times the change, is -1.1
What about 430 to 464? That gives 0.8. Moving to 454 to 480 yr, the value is -0.4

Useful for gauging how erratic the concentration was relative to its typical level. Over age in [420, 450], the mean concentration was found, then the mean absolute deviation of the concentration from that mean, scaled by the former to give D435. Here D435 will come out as 0.019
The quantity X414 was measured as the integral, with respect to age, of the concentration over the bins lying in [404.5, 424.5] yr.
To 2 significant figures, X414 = 67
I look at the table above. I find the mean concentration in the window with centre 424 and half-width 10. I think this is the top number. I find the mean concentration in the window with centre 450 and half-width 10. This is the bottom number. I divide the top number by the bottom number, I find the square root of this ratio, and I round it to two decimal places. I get 1.00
